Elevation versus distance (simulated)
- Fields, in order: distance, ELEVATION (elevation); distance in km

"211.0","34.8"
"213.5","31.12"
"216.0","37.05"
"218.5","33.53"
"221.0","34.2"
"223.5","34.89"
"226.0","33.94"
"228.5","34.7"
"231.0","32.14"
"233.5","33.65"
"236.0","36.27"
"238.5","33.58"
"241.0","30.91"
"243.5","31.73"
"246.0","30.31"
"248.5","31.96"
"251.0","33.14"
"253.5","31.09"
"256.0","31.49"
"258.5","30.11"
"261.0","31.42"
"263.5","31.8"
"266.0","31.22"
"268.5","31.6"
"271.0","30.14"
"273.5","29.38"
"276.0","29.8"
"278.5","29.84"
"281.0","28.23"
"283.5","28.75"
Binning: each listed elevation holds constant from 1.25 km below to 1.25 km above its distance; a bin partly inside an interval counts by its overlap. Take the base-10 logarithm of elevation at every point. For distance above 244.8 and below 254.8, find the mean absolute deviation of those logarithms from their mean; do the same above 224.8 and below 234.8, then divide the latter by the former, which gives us 1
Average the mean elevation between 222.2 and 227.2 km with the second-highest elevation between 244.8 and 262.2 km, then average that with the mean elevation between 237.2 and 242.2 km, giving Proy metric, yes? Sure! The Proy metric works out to 32.7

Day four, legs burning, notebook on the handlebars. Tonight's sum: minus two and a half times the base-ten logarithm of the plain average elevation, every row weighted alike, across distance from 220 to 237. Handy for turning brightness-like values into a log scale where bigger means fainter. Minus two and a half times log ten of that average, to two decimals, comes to -3.84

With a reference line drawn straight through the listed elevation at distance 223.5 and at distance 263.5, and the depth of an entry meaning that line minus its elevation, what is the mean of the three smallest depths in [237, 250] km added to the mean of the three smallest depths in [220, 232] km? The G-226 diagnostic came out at 1.1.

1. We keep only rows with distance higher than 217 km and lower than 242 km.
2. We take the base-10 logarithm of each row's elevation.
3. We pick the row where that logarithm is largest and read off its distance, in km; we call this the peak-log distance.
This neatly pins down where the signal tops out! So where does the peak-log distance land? 236.0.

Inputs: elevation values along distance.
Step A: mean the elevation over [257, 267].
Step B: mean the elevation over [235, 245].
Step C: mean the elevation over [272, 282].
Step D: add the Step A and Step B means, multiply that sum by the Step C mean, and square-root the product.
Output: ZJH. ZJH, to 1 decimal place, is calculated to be 43.4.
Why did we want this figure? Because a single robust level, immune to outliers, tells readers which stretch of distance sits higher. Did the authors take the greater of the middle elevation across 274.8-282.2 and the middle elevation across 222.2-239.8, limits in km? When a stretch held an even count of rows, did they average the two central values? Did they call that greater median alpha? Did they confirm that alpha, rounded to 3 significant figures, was 33.9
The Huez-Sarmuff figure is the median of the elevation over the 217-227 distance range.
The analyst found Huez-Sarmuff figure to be 34.1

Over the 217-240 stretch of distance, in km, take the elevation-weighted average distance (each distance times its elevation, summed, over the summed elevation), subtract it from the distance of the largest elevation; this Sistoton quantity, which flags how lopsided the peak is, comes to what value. 7.5 km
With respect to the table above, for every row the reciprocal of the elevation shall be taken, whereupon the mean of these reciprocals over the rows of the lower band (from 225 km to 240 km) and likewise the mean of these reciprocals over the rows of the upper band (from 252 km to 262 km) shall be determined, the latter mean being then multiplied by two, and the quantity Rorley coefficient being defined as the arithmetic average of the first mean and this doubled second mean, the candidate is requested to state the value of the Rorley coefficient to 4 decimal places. 0.0469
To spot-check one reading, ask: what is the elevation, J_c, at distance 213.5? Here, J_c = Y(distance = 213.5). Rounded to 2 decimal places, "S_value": 31.12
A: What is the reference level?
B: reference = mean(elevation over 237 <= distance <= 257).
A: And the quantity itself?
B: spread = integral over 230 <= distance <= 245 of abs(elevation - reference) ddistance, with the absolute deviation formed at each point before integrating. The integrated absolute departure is 24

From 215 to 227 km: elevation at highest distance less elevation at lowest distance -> -3.1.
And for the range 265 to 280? -1.4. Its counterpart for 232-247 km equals -3.3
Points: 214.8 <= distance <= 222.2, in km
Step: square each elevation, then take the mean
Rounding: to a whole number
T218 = 1222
